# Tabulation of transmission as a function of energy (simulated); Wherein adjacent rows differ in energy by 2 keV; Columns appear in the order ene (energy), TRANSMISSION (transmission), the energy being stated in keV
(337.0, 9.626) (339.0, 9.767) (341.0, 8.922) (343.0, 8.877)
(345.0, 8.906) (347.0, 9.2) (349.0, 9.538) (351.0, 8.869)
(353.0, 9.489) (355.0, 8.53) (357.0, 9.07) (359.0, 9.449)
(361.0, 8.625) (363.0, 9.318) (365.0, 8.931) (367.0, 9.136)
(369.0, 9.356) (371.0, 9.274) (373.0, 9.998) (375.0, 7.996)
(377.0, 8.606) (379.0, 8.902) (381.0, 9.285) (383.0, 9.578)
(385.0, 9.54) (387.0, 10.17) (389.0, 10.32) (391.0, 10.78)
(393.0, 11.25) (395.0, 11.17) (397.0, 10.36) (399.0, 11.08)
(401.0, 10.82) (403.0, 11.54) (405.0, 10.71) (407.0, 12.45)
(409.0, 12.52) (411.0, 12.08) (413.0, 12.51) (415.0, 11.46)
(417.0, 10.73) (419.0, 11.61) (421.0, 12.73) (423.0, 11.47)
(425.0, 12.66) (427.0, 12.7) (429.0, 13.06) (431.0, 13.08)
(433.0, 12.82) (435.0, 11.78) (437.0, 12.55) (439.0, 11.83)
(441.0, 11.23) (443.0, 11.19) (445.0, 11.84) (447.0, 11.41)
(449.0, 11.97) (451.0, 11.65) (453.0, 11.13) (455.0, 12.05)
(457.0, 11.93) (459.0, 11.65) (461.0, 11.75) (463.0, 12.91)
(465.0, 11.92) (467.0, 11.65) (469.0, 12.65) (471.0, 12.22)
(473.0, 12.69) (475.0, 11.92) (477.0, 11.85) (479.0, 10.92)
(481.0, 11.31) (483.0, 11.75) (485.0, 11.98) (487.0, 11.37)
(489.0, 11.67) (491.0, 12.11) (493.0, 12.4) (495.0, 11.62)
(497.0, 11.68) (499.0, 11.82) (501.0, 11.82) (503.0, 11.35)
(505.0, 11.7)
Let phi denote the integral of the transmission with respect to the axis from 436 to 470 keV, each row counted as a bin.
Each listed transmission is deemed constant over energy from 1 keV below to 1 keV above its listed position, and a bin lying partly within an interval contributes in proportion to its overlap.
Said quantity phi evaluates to 403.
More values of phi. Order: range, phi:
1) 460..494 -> 406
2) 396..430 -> 401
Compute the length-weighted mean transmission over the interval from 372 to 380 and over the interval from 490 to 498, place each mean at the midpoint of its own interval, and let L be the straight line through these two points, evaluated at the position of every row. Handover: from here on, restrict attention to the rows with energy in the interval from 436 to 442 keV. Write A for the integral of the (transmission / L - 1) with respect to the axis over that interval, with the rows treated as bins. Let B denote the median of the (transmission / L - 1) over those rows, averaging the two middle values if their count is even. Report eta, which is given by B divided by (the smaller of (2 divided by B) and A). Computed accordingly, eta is 0.16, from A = 0.77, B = 0.12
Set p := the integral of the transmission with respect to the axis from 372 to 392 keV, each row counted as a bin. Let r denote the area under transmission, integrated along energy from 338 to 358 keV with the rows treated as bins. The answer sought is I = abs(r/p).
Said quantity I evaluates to 0.96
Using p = 190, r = 182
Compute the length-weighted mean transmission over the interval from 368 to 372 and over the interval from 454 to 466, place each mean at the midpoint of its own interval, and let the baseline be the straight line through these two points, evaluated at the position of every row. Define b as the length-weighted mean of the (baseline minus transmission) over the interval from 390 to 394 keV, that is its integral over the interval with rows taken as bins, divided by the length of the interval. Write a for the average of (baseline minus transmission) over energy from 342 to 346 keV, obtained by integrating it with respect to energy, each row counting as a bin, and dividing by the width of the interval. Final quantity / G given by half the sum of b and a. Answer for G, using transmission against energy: -0.7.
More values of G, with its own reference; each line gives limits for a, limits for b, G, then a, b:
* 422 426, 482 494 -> -0.1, -1.1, 1.0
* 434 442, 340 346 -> -0.4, -0.5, -0.4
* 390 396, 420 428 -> -1.2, -1.1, -1.4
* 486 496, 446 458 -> 0.6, 1.1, 0.1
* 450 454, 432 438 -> -0.4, 0.4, -1.1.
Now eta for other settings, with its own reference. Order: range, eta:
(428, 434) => 0.17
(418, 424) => 0.14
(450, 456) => 0.19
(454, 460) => 0.18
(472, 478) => 0.11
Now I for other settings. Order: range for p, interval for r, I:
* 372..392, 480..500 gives 1.24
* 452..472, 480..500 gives 0.98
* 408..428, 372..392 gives 0.79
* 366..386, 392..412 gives 1.24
